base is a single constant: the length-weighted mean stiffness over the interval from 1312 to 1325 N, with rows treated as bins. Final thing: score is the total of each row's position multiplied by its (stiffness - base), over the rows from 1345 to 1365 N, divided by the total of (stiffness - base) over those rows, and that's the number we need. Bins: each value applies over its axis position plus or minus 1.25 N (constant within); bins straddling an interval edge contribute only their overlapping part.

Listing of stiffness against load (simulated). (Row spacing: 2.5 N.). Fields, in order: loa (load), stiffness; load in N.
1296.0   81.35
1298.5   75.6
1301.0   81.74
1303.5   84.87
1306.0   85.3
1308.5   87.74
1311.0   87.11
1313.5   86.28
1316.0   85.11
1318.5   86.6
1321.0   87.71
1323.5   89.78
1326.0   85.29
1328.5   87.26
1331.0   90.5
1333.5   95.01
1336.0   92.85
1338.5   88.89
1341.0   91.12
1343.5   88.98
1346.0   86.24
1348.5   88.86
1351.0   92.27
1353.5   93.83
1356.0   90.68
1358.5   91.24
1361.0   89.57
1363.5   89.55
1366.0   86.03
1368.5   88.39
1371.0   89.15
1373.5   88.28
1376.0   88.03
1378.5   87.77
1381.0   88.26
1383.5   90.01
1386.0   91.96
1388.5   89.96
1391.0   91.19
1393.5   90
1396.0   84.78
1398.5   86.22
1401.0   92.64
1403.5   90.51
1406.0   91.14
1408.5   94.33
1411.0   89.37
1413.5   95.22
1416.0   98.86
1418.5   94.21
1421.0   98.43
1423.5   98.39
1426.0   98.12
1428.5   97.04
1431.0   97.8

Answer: 1355.7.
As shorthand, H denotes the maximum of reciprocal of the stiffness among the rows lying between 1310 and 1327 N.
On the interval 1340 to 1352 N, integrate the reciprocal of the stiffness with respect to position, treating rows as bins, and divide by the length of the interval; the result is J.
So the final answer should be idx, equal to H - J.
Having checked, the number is 0.0006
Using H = 0.0117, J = 0.0112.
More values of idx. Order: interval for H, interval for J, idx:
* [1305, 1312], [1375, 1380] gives 0.0003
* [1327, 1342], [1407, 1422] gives 0.0009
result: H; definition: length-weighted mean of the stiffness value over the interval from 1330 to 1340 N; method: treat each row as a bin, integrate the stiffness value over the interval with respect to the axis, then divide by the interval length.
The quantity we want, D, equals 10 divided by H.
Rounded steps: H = 91.8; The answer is 0.109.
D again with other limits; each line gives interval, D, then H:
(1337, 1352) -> 0.112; 89.4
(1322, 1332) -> 0.113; 88.1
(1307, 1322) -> 0.115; 86.7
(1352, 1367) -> 0.111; 90.3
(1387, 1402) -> 0.112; 89.1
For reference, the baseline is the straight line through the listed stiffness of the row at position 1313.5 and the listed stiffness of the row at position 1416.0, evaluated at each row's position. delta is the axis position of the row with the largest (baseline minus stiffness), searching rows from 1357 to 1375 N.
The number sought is 1366.0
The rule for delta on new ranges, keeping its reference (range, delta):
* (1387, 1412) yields 1396.0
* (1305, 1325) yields 1316.0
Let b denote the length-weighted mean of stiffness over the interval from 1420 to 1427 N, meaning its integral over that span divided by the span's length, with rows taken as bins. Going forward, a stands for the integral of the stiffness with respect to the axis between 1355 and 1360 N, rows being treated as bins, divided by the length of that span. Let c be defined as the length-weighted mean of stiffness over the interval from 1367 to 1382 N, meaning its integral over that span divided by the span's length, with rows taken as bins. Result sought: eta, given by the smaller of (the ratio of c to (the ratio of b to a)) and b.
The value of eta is 82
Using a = 91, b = 98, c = 88.3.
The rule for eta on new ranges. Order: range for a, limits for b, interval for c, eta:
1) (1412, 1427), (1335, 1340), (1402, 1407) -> 91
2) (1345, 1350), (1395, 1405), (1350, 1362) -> 89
